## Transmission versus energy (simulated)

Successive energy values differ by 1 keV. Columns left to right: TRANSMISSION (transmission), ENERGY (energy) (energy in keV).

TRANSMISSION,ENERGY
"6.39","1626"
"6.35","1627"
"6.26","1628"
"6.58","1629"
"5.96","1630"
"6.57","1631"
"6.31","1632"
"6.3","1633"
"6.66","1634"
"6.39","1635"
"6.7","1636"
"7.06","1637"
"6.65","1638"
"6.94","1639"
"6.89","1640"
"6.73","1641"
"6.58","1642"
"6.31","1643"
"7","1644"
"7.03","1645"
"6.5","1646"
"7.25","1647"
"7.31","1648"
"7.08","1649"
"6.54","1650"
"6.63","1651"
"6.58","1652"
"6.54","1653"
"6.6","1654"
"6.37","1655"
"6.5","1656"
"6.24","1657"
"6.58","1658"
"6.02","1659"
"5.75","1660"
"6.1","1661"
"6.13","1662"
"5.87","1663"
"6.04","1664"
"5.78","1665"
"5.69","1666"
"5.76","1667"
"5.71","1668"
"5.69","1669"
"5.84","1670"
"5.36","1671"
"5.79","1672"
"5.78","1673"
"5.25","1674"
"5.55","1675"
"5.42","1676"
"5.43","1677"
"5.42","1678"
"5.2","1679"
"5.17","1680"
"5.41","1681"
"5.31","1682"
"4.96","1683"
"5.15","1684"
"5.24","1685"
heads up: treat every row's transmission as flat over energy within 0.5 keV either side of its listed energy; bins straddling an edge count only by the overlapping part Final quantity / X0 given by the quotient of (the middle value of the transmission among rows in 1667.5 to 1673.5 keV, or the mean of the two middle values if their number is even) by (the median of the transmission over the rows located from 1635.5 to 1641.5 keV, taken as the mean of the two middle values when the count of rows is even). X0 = 0.84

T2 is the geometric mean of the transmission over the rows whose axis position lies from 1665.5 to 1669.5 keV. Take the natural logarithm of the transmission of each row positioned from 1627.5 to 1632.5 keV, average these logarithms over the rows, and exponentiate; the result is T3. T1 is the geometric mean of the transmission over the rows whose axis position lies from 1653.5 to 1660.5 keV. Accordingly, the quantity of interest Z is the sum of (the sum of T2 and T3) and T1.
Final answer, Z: 18.3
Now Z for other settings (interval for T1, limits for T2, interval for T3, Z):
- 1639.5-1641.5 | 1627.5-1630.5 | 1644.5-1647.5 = 20.0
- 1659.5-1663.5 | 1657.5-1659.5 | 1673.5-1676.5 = 17.7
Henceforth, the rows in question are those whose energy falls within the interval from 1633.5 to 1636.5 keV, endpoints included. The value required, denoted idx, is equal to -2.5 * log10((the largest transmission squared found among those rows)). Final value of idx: -4.13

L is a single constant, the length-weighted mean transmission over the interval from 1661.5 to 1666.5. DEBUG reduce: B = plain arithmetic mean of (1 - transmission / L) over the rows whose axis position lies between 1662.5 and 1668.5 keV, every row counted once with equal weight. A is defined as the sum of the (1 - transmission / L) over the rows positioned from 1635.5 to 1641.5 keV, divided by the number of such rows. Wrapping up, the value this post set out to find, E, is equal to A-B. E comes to -0.17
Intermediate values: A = -0.16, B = 0.02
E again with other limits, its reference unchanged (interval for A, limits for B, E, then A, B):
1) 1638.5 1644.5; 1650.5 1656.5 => -0.03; -0.14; -0.11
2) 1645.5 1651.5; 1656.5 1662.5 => -0.13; -0.17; -0.04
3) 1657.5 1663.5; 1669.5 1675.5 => -0.08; -0.03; 0.05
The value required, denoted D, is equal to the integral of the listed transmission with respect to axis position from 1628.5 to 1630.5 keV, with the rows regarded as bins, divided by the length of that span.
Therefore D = 6.3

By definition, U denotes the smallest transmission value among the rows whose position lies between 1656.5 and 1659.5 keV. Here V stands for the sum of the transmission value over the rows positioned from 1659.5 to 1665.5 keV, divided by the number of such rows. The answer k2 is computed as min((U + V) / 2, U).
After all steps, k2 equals 6.0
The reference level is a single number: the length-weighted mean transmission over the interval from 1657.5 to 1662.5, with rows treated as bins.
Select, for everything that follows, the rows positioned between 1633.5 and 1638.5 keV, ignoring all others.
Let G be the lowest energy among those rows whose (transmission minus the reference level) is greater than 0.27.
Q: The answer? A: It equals 1634 keV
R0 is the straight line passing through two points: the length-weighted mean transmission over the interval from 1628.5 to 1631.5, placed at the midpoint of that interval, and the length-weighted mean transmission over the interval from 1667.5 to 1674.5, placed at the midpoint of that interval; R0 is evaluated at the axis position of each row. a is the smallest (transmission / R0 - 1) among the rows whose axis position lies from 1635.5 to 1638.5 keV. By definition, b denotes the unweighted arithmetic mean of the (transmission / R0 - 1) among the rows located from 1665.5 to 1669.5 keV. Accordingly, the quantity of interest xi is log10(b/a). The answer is -1.3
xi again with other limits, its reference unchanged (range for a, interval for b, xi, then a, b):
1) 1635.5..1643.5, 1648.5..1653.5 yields 0.6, 0.028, 0.11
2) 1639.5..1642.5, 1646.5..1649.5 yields 0.4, 0.069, 0.19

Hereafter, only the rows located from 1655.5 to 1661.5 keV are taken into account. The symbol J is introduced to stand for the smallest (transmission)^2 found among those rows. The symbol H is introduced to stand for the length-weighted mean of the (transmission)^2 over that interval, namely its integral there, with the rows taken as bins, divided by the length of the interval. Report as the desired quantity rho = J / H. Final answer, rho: 0.859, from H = 38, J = 33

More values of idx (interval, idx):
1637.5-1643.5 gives -4.21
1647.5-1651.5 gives -4.32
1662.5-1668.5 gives -3.91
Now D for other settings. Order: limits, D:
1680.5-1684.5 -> 5.2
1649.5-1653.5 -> 6.6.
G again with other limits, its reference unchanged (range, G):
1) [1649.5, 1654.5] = 1650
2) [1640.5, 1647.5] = 1641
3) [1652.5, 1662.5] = 1653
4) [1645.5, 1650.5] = 1646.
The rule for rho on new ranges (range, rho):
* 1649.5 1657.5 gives 0.921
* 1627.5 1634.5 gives 0.872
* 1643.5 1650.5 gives 0.871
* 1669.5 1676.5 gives 0.887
